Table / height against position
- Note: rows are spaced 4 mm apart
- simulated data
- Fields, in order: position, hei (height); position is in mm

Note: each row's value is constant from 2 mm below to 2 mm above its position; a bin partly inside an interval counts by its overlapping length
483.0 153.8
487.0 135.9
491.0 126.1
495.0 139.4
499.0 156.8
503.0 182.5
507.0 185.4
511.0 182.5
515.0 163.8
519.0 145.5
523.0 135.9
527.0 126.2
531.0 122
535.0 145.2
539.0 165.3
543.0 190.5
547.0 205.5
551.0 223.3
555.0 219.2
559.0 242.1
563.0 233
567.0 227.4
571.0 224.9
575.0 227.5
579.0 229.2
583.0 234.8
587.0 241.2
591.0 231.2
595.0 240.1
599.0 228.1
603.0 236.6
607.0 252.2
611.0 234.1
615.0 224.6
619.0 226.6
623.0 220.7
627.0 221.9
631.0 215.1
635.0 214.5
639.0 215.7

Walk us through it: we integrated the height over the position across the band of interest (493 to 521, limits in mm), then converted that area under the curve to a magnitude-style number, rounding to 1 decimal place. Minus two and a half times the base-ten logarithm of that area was -9.2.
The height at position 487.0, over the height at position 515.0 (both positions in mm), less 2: -1.17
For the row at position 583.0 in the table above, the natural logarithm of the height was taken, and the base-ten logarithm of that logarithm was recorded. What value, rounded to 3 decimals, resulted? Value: 0.737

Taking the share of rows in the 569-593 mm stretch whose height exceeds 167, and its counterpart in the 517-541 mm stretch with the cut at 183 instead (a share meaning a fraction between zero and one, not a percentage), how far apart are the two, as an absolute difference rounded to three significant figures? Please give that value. 1.00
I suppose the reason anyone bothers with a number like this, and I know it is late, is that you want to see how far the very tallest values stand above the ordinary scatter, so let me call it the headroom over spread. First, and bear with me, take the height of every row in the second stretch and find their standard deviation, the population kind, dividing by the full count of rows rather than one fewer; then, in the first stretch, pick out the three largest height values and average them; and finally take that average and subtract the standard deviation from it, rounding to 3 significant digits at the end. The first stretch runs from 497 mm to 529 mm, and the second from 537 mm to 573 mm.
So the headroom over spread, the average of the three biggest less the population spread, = 161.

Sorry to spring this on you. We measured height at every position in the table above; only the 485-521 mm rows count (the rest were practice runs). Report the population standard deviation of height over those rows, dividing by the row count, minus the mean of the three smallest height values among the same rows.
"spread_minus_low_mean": -113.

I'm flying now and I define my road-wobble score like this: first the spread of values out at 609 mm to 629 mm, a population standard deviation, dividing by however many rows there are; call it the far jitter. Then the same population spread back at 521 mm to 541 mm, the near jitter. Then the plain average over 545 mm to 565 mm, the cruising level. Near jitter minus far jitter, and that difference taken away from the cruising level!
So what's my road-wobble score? 214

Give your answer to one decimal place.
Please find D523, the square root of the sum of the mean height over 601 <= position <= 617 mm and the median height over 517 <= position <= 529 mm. 19.3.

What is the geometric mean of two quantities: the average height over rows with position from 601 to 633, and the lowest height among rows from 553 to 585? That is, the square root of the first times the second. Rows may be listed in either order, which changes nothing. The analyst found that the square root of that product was 224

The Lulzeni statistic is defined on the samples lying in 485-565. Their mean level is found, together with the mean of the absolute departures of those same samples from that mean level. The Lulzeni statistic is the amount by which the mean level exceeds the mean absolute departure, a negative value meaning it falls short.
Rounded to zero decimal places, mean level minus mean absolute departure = 139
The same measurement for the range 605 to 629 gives 221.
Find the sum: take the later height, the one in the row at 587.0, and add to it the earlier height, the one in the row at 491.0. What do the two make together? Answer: 367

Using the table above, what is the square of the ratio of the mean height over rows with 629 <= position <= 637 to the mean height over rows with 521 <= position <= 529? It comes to 2.7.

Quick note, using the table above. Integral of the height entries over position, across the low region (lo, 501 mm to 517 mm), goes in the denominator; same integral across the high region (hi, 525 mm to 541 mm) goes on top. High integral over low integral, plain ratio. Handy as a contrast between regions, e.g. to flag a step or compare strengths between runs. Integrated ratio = 0.8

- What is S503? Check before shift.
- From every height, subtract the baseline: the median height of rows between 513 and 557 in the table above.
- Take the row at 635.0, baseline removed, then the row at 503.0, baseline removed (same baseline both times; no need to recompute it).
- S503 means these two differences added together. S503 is 69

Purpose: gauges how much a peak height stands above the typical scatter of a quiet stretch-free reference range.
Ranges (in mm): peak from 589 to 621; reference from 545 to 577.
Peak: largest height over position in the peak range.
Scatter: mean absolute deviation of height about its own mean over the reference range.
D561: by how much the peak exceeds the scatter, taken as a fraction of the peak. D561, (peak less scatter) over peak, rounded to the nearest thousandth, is 0.972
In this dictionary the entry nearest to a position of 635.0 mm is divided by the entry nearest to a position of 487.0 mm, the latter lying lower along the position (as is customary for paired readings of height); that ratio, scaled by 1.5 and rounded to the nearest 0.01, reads 2.37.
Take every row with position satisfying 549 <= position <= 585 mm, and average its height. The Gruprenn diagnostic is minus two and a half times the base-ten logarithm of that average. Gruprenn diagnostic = -5.90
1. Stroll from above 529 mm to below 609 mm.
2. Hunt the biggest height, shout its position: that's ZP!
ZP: 607.0 mm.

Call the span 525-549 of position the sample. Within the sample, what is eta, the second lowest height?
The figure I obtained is 126.2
